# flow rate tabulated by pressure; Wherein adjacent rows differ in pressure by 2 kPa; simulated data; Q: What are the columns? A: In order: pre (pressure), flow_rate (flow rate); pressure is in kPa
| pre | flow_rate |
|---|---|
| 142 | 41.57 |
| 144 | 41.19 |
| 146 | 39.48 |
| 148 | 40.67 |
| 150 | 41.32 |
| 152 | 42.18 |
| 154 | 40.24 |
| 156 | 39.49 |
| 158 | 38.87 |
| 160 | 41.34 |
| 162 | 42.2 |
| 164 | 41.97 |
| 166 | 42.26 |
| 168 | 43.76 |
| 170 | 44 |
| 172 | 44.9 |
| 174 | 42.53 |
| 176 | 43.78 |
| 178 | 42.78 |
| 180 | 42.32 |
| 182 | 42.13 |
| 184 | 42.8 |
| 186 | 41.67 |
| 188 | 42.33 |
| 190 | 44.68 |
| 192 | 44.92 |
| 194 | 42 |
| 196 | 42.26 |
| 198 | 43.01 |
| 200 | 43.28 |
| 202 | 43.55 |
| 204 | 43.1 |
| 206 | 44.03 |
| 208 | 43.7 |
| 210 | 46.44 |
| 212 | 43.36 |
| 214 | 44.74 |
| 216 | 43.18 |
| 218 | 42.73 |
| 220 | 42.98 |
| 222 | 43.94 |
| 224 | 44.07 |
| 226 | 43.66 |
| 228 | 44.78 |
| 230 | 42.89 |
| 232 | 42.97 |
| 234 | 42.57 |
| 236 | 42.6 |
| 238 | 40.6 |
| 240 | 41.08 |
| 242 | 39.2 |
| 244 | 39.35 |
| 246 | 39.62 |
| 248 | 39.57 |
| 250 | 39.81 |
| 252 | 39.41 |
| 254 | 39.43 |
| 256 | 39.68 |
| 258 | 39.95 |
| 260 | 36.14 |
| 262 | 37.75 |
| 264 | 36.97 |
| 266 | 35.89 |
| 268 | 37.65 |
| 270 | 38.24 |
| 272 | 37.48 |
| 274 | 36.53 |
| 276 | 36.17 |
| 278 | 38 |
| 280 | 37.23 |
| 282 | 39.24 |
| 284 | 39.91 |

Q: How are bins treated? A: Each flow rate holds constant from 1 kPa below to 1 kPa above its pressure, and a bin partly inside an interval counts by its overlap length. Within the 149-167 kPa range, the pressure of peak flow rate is 166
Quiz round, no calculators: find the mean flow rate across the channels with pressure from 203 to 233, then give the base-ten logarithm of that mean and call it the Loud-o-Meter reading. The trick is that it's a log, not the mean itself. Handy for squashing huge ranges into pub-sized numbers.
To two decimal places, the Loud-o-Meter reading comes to 1.64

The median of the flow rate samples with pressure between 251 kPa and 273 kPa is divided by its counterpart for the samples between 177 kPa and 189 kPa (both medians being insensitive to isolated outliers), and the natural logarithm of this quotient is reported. -0.11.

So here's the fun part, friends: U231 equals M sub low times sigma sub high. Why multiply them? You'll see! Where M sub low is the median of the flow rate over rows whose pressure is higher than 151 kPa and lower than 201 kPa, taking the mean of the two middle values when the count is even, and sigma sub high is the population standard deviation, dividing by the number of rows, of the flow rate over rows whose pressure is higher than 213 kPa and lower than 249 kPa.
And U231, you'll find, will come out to 77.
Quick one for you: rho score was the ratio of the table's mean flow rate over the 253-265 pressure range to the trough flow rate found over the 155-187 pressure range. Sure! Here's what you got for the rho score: 0.99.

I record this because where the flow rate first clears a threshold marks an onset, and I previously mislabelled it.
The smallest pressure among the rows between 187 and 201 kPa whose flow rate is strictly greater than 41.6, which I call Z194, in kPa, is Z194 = 188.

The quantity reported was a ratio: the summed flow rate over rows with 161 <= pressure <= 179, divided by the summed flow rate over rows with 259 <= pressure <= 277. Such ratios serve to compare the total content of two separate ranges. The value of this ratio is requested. 1.17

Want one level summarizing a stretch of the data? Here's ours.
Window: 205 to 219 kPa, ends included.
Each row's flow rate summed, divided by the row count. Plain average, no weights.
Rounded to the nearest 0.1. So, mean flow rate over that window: 44.0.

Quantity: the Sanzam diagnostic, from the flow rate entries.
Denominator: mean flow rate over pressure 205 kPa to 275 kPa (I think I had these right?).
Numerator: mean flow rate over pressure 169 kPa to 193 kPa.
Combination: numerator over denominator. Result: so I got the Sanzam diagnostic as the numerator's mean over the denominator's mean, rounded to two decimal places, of 1.06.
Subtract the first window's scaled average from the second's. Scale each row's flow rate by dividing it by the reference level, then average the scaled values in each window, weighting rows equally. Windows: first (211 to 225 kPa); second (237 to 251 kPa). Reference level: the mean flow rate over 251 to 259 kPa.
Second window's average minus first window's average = -0.093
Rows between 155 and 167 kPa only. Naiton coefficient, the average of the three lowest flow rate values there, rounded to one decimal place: 39.9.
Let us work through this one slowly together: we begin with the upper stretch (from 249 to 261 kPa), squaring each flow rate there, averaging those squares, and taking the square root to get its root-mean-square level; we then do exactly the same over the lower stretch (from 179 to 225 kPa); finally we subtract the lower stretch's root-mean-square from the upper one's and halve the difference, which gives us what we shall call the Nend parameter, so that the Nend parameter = -2.1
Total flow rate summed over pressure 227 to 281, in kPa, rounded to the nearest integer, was 1062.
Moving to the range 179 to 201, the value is 471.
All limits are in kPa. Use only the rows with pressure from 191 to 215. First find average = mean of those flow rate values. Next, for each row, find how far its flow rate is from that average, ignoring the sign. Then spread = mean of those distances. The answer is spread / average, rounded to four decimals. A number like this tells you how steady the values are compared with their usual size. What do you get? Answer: 0.0203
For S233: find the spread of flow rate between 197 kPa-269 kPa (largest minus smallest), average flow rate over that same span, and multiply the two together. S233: 438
